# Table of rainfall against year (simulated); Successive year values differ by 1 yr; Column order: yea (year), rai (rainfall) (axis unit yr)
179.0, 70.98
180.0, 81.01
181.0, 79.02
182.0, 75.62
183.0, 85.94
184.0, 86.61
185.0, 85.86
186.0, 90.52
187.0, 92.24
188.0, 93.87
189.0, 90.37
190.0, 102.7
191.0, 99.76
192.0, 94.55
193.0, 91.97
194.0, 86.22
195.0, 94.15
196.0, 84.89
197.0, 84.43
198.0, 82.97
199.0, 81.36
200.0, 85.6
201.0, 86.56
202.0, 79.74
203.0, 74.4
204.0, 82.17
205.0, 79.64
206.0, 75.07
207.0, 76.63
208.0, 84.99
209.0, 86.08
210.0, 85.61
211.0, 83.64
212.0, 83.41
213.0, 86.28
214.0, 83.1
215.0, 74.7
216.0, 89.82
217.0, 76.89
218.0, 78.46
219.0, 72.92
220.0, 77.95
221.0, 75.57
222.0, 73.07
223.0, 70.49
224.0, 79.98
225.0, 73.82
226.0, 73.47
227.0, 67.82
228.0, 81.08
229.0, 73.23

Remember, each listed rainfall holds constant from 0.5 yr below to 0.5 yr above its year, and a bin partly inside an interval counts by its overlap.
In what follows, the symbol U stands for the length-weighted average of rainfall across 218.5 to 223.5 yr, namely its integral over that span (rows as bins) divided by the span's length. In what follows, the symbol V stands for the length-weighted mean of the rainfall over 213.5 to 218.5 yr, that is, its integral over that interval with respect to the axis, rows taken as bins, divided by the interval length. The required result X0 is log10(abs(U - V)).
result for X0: 0.8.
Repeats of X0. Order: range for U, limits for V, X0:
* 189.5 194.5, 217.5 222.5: 1.3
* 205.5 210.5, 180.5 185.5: 0.0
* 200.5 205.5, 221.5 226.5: 0.8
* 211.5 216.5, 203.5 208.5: 0.6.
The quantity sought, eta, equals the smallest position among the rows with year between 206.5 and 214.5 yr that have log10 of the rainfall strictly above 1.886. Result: 208.0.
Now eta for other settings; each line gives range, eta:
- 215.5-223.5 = 216.0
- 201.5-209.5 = 202.0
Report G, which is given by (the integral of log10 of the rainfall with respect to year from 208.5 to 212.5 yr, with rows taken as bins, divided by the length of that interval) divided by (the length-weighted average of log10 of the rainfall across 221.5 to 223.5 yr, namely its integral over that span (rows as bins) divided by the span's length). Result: 1.039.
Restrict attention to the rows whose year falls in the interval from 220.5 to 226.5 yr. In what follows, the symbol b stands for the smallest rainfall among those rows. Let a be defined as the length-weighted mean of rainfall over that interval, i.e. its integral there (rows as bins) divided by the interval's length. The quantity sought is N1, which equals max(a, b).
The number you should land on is 74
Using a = 74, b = 70.49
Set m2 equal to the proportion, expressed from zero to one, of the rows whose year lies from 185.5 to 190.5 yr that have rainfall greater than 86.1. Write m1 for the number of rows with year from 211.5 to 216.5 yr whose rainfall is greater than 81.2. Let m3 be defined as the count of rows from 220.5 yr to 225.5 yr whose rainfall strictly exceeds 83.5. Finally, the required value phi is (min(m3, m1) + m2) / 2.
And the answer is 0.5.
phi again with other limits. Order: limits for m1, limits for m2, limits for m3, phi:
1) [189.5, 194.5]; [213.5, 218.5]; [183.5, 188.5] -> 2.6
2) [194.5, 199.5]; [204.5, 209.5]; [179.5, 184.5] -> 1.0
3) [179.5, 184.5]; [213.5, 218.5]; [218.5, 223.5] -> 0.1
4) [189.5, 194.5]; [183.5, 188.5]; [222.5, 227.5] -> 0.4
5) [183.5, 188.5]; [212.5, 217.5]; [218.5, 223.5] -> 0.2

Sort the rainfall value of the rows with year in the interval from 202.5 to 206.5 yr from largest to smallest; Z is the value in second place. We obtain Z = 79.64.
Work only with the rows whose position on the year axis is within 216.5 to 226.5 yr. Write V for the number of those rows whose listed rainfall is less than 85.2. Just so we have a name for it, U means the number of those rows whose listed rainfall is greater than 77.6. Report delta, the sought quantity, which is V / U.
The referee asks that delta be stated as 3.3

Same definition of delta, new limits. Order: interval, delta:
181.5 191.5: 0.1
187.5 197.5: 0.2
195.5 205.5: 0.9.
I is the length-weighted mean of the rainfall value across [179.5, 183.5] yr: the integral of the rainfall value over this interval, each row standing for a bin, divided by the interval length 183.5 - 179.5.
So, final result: 80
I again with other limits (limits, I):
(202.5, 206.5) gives 78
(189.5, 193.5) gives 97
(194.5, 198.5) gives 87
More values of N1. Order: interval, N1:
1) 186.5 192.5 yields 96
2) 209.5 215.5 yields 83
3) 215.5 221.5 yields 79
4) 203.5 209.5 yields 81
